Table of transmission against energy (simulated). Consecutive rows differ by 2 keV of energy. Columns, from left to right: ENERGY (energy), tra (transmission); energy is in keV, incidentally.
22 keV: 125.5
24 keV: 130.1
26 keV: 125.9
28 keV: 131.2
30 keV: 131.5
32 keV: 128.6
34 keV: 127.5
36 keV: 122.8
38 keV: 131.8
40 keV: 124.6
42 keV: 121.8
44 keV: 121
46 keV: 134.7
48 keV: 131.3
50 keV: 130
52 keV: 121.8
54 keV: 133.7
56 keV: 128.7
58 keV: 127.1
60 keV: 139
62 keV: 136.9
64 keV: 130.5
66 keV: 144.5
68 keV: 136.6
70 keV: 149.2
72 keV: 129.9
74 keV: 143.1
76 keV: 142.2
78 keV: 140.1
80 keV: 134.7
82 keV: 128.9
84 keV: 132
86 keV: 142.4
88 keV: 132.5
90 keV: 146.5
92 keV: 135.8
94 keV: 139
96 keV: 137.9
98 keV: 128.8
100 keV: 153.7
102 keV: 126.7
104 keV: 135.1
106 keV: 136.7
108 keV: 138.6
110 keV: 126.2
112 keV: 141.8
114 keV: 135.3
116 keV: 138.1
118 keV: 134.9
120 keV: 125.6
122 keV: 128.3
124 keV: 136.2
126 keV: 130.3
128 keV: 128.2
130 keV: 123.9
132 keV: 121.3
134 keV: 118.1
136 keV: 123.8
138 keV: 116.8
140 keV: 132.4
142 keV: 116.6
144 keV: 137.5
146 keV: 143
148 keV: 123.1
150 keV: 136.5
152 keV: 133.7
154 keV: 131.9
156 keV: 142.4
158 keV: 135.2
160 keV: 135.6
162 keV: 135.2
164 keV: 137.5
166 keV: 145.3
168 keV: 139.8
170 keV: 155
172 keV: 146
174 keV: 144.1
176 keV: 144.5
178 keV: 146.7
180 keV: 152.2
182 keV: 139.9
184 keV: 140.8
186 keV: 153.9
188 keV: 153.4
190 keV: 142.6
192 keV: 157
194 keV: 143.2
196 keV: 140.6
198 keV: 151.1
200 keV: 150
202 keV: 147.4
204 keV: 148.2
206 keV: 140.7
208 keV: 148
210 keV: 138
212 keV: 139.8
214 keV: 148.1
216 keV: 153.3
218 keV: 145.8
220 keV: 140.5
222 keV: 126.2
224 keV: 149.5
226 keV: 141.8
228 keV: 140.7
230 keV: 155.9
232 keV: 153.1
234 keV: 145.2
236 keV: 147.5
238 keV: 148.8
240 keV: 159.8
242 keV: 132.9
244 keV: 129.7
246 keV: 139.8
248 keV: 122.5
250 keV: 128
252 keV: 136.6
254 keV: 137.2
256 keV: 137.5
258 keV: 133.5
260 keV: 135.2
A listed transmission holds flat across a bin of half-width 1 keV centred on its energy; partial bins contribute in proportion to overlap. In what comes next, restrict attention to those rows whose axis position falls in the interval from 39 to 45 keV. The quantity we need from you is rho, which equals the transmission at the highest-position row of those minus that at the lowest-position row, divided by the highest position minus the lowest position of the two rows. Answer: -0.9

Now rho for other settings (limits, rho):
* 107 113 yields 0.8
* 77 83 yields -2.8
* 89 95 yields -1.9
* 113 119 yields -0.1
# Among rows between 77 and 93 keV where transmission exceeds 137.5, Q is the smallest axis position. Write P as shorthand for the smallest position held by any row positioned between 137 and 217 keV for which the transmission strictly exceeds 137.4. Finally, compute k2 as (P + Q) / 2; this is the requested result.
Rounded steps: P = 144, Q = 78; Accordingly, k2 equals 111 keV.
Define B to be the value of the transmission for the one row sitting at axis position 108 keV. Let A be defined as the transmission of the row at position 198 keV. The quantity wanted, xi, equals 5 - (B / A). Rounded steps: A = 151.1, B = 138.6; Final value 4.08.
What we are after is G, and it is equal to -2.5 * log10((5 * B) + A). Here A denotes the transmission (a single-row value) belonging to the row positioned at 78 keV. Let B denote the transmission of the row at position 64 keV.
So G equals -7.25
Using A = 140.1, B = 130.5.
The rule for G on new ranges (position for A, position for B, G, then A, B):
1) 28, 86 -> -7.31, 131.2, 142.4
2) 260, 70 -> -7.36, 135.2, 149.2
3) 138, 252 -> -7.26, 116.8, 136.6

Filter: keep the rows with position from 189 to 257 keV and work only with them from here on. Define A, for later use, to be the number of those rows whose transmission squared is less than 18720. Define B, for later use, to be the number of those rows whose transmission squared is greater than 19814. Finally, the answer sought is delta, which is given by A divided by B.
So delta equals 0.3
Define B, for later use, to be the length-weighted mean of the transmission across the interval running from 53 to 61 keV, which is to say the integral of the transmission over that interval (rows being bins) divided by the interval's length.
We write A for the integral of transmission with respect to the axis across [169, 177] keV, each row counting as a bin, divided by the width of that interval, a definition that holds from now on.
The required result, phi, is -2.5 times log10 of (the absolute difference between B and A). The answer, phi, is -3.0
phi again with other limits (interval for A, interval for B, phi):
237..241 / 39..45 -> -3.8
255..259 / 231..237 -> -2.8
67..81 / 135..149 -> -2.7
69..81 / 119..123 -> -2.8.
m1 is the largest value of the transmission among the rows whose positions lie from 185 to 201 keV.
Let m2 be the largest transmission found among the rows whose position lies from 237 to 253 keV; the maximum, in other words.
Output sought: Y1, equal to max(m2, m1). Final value 160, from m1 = 157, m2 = 159.8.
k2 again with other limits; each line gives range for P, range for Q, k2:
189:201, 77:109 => 134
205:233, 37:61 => 133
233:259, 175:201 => 205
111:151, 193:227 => 153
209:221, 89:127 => 150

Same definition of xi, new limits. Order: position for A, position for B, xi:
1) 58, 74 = 3.87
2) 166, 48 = 4.10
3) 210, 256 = 4.00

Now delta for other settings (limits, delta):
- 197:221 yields 0.0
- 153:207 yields 0.2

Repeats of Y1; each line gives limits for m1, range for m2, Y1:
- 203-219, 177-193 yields 157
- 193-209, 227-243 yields 160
